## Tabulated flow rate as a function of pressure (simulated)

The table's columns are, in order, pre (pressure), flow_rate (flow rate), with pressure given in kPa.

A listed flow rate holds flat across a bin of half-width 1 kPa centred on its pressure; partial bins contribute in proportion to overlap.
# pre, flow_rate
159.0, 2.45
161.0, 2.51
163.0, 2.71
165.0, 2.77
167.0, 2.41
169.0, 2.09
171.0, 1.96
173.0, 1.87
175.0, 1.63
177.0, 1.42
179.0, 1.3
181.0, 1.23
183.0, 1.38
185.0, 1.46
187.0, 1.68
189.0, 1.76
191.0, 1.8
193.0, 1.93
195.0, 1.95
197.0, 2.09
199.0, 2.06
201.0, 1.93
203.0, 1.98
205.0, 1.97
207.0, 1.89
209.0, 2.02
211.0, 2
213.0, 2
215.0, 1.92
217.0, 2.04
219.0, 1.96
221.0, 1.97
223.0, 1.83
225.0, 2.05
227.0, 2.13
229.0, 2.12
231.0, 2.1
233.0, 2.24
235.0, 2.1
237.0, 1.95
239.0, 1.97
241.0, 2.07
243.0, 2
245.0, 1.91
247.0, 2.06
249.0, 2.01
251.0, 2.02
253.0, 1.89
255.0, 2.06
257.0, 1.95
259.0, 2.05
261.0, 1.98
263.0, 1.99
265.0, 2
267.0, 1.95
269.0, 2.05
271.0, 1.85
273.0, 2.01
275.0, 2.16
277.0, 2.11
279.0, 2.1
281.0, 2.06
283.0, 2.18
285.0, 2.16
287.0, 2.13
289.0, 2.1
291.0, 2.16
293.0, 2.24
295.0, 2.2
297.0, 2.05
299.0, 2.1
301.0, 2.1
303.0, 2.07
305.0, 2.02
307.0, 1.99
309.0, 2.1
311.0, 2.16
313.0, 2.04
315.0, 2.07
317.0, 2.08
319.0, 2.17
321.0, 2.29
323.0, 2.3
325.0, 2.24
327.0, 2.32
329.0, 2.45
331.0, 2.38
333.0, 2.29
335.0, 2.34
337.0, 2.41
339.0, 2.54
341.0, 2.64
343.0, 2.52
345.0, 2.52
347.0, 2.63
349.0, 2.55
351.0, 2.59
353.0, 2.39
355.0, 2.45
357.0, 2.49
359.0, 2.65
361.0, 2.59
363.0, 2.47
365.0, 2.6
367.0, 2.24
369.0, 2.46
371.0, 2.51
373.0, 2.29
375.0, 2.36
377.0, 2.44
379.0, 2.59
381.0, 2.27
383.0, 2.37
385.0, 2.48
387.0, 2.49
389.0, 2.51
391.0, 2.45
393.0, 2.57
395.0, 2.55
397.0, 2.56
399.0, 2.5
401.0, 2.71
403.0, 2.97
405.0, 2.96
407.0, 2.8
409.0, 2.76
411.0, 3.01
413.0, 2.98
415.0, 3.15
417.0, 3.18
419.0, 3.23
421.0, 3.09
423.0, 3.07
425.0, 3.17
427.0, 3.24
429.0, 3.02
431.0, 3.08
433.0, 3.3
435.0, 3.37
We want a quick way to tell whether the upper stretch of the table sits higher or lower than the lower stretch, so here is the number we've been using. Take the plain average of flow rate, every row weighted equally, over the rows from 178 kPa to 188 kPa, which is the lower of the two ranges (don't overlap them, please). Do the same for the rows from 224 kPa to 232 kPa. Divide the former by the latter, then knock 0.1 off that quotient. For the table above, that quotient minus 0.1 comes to 0.57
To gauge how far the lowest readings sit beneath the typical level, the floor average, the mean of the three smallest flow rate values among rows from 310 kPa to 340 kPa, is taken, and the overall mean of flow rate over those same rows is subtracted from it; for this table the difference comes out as -0.21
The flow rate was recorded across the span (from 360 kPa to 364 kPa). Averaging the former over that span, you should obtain 2.53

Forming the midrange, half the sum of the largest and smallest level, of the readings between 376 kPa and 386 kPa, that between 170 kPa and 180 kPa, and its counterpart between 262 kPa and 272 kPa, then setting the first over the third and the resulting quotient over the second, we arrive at 0.8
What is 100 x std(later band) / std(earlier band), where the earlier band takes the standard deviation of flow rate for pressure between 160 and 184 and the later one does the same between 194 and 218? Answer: 11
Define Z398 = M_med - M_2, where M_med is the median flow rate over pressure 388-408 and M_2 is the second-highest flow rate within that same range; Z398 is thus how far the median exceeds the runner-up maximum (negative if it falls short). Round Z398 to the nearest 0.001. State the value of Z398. -0.395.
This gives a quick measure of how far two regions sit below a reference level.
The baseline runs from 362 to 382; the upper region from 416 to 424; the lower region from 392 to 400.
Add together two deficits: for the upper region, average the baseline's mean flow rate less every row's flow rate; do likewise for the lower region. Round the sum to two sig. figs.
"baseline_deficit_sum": -0.84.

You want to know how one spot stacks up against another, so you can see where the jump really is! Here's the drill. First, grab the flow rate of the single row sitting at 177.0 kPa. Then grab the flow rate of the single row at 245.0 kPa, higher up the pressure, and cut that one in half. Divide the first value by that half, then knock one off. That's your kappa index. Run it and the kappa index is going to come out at 0.49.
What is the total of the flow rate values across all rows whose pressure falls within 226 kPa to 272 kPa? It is 46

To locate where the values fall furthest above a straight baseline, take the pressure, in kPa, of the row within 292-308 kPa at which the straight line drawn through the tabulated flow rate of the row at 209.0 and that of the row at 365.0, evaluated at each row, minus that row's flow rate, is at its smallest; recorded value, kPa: 293.0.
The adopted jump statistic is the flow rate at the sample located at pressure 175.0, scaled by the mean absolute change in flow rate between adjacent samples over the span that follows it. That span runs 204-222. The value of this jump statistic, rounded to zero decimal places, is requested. 25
